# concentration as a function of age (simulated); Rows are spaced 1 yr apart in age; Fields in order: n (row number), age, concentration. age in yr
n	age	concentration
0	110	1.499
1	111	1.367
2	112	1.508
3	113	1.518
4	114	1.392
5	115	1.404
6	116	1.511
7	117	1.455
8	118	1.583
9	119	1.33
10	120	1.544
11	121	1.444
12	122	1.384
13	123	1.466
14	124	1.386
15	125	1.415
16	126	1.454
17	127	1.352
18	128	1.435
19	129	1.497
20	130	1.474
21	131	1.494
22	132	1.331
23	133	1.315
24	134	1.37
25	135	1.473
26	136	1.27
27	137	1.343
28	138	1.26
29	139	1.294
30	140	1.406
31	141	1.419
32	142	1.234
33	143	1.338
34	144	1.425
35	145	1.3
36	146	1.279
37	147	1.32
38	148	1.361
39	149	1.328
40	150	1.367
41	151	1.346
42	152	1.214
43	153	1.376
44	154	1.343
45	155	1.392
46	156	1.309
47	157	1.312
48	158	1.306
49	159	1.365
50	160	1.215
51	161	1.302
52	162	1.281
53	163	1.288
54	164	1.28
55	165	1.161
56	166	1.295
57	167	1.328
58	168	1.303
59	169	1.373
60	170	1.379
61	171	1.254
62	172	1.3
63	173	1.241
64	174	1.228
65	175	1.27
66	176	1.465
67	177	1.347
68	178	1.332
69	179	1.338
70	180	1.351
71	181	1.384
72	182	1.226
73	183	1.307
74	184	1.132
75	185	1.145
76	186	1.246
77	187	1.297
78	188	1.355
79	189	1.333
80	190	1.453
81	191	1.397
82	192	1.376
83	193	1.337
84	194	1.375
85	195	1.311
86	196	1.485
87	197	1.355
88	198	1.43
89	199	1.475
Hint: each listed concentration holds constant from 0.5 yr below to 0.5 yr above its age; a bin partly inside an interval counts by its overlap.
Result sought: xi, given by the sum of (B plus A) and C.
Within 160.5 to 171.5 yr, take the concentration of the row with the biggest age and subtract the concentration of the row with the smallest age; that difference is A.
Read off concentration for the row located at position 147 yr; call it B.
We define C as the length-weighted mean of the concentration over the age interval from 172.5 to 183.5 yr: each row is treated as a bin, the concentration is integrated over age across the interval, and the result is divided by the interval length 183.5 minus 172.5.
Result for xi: 2.59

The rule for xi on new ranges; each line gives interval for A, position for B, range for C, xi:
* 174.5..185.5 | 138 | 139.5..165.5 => 2.45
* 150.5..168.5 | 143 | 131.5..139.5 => 2.63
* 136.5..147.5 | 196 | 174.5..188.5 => 2.76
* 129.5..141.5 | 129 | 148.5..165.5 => 2.75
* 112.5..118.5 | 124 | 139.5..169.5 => 2.77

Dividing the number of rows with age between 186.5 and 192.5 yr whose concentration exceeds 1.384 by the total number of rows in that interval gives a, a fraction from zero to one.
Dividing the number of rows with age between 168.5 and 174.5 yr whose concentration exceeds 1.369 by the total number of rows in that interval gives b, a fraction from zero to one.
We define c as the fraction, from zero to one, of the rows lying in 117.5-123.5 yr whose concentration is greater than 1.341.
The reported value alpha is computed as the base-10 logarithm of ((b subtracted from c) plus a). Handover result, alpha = -0.08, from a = 0.33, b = 0.33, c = 0.8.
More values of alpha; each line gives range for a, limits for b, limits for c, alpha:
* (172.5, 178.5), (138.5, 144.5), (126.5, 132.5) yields -0.30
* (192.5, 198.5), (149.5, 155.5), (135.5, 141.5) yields -0.30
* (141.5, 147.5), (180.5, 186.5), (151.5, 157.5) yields -0.30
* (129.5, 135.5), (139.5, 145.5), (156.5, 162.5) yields -0.78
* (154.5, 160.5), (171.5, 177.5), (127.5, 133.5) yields -0.18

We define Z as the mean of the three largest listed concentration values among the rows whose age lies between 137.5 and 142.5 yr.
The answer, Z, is 1.37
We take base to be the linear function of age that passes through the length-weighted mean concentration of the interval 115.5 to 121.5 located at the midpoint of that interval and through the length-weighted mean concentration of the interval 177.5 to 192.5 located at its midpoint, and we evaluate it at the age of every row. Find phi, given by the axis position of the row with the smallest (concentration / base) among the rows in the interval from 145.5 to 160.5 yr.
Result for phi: 152 yr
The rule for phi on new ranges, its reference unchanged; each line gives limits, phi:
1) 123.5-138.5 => 138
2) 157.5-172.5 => 165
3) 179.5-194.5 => 184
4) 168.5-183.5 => 174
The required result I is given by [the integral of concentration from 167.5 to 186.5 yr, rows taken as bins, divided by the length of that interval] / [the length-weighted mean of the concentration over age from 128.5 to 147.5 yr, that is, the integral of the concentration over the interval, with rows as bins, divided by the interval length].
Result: 0.95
